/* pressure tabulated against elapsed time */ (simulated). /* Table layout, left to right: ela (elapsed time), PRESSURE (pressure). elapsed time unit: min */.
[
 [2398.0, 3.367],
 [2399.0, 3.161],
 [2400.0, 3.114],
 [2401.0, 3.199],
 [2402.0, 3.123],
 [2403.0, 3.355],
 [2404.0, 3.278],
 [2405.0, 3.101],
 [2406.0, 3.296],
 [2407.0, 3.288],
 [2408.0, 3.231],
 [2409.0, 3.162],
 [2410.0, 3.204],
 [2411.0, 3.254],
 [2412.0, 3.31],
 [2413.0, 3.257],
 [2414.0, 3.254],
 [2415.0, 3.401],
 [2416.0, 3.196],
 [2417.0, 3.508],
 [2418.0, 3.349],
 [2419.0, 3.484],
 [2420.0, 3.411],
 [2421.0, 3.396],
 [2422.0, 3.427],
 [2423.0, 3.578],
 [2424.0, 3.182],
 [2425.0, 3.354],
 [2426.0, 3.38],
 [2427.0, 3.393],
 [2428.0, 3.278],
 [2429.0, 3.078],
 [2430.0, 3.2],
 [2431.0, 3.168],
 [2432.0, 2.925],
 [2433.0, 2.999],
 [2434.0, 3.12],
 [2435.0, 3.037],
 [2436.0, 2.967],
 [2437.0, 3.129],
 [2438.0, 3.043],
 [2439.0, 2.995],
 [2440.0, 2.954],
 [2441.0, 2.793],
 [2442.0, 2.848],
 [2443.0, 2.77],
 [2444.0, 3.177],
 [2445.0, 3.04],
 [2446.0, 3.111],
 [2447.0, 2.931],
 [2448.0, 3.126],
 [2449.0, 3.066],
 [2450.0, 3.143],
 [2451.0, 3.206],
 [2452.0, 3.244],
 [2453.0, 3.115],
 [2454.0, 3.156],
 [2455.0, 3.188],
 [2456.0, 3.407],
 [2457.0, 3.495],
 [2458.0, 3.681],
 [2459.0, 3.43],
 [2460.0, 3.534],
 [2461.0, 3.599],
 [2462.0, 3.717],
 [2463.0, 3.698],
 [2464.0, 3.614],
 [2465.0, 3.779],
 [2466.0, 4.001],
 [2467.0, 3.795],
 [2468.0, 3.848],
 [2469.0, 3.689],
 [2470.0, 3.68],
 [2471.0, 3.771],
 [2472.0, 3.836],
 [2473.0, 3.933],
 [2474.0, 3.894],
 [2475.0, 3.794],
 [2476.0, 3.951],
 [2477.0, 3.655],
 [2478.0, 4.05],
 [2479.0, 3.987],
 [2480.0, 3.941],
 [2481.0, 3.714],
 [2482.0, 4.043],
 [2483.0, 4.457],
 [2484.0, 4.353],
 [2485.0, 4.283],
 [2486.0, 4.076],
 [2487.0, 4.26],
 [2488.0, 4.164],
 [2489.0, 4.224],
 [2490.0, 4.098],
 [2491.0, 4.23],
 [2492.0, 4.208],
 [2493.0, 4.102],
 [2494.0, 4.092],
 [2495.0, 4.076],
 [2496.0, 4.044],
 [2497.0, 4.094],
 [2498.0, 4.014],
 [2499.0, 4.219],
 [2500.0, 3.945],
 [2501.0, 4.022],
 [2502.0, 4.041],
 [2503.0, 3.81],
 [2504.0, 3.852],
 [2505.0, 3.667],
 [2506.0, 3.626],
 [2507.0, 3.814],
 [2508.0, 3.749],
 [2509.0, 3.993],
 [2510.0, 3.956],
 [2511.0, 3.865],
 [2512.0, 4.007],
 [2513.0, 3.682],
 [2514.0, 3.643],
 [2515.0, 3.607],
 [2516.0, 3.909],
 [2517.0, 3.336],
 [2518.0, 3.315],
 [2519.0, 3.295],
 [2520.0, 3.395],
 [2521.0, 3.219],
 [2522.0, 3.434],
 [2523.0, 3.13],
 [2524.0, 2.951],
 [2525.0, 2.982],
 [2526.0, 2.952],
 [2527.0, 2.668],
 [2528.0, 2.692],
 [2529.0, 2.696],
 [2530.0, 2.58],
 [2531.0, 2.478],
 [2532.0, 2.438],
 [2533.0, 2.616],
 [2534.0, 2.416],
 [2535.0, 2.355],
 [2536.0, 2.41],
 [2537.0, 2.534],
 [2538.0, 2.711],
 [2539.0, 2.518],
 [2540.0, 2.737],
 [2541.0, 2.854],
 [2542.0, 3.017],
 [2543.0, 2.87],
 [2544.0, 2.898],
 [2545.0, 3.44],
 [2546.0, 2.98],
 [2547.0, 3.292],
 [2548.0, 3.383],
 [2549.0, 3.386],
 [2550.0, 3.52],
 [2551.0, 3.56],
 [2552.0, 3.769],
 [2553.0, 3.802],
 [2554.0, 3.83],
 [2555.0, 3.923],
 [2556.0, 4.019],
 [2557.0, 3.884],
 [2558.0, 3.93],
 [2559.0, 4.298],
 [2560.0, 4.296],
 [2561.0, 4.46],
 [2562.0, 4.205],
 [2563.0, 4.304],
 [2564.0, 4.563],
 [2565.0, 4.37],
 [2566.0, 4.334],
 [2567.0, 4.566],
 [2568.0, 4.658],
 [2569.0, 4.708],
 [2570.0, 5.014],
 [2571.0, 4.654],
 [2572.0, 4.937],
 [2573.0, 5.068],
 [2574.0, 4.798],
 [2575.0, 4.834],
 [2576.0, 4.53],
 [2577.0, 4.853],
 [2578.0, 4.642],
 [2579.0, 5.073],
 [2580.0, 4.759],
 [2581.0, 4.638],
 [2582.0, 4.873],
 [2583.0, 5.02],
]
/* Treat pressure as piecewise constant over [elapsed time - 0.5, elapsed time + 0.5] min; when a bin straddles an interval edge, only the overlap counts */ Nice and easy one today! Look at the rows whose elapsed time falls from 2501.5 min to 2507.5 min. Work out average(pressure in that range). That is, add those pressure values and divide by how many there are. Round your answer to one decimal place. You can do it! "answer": 3.8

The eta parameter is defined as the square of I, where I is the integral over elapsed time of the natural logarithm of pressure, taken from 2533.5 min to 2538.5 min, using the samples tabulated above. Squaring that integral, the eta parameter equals 21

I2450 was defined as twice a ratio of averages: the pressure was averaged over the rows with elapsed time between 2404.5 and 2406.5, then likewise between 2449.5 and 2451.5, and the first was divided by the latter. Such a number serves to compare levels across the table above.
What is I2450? 2.0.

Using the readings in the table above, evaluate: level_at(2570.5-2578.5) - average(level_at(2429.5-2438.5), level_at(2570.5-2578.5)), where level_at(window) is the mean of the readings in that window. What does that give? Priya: 0.86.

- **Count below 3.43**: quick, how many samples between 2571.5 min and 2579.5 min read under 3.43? 0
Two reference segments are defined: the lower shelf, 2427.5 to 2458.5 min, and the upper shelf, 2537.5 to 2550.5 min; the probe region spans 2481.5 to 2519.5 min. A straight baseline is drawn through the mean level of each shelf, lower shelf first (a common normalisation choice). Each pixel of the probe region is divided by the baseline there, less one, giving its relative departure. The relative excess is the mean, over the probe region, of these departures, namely 0.29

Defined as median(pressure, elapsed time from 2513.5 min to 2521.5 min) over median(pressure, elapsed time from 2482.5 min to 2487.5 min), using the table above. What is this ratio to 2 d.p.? 0.79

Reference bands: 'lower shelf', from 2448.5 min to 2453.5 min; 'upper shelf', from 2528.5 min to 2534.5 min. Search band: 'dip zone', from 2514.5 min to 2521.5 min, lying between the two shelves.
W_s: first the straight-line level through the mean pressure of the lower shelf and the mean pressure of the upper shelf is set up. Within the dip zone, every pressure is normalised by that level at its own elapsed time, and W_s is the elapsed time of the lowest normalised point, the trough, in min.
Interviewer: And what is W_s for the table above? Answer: 2521.0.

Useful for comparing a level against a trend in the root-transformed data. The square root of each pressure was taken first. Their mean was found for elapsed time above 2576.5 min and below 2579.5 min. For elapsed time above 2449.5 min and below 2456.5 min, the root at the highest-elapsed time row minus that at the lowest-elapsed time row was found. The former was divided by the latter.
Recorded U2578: 30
